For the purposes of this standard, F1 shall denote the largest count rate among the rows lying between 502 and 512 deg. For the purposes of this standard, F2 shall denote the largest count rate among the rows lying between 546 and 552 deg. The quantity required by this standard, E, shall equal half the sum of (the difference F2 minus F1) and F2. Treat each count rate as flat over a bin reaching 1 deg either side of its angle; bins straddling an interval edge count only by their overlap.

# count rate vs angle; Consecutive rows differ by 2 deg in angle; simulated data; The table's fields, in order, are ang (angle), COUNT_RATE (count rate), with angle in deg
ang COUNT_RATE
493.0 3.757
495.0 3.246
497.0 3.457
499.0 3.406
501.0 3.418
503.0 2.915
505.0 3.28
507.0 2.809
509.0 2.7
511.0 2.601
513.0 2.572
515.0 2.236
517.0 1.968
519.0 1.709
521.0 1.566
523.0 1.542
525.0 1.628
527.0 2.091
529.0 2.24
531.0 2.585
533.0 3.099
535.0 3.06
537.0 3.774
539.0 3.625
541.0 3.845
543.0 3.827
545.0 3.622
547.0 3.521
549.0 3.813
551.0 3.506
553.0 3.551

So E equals 2.17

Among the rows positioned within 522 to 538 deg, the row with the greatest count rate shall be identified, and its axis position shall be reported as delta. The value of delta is 537.0 deg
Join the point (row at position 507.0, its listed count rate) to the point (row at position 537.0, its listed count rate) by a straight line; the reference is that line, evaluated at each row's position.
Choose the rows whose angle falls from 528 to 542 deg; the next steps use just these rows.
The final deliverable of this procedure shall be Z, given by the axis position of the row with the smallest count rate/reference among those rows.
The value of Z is 529.0 deg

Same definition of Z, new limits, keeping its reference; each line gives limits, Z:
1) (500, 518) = 517.0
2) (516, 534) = 523.0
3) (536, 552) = 551.0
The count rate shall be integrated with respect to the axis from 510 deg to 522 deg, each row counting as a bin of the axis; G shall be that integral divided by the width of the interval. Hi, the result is 2.1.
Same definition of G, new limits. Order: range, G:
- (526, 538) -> 2.8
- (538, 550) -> 3.7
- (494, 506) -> 3.3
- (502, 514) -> 2.8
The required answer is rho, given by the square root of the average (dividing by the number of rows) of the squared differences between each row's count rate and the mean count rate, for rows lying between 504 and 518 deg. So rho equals 0.39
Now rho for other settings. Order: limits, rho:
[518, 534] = 0.53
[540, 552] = 0.14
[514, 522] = 0.26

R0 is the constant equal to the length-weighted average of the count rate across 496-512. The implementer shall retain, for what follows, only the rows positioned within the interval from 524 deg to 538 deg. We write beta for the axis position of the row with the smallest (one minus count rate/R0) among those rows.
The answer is 537.0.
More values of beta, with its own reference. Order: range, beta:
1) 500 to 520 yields 501.0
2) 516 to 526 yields 517.0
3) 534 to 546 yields 541.0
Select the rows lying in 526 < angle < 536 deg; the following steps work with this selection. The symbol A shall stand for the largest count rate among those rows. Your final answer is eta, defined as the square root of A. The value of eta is 1.8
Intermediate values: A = 3.099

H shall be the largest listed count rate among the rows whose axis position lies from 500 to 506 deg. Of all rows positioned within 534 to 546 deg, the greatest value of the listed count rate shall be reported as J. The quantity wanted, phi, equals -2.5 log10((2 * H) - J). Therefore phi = -1.2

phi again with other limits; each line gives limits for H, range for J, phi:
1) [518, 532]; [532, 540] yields -0.4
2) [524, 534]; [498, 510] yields -1.1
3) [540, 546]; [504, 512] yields -1.6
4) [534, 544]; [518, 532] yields -1.8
